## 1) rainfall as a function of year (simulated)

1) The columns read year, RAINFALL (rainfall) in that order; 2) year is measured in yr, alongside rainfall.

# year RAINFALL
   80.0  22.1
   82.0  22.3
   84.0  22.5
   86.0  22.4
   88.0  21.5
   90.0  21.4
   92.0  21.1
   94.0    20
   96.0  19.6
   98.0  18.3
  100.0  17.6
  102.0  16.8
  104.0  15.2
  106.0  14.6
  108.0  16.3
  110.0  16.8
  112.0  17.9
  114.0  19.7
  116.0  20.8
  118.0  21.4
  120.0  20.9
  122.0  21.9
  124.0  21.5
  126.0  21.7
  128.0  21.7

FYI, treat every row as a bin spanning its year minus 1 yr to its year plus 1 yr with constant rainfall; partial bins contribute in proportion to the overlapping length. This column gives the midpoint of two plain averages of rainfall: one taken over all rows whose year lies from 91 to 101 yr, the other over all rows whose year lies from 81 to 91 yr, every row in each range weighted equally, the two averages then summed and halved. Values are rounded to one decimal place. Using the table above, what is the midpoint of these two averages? 20.7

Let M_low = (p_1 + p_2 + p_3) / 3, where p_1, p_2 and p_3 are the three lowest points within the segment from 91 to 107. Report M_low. 16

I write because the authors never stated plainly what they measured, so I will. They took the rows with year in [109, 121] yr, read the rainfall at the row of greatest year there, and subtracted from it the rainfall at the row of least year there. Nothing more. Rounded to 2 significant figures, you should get 4.1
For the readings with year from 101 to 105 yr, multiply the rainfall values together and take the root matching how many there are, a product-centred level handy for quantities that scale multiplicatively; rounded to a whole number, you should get 16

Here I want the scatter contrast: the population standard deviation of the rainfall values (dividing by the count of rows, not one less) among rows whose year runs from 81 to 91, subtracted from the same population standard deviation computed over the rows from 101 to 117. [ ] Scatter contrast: 1.5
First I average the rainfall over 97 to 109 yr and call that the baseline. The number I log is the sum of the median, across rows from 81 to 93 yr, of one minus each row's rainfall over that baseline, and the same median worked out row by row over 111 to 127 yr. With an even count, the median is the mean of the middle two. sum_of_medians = -0.6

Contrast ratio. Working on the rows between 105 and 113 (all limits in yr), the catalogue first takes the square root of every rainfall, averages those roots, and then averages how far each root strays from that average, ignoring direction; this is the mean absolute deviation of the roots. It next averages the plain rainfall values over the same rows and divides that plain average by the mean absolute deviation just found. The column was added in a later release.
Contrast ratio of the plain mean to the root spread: 139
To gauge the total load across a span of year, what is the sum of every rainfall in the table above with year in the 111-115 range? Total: 37.6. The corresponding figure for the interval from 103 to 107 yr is 29.8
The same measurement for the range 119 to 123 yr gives 42.8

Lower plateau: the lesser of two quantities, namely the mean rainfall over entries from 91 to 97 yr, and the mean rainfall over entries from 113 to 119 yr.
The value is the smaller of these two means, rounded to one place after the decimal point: 20.2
